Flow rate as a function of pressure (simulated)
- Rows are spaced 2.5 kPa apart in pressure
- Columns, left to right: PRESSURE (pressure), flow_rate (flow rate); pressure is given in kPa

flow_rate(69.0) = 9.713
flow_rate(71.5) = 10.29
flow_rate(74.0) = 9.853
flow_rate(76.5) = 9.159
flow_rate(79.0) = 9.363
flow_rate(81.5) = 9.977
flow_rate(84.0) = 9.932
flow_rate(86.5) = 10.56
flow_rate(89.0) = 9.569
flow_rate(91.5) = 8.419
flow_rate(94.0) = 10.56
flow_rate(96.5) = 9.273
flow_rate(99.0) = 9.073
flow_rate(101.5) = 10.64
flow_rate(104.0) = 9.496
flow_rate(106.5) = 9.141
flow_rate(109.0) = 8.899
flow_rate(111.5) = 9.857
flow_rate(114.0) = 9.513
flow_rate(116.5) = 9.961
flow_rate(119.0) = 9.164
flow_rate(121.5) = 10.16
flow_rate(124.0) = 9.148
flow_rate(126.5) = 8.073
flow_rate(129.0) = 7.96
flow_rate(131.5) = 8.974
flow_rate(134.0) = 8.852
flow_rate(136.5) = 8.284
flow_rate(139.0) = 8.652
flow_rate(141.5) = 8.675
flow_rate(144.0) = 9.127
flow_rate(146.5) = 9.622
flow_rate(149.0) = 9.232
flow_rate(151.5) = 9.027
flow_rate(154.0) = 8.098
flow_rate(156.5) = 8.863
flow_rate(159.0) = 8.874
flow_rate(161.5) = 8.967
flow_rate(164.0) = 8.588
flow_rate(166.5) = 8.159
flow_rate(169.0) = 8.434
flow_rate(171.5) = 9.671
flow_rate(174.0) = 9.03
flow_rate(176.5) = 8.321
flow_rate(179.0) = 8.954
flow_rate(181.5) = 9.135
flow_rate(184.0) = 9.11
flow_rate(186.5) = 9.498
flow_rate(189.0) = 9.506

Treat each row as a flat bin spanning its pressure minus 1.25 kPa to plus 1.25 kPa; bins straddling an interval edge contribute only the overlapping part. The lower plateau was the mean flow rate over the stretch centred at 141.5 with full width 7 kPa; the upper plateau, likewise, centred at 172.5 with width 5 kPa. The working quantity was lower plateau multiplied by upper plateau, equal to 82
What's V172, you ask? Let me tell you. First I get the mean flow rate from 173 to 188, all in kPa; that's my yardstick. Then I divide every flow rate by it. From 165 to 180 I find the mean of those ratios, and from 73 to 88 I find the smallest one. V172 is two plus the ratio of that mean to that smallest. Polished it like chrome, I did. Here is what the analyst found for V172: 2.96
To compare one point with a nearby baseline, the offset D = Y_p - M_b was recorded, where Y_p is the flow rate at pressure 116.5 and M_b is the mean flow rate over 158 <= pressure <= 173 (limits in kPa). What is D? 1.2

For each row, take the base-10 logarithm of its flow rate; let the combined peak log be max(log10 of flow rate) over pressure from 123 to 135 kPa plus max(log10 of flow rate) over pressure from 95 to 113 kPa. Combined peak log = 1.99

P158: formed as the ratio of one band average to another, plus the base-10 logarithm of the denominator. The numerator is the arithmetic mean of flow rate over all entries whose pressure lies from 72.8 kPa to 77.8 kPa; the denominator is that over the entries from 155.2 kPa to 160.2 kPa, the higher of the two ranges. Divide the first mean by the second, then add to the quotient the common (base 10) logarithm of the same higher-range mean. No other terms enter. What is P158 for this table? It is 2.020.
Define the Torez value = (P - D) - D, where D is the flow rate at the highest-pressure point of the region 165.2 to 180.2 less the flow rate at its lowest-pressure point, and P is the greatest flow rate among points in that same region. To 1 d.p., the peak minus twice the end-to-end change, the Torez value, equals 8.1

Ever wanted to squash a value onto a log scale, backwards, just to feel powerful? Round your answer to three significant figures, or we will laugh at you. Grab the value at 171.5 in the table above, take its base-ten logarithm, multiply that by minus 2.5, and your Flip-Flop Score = -2.46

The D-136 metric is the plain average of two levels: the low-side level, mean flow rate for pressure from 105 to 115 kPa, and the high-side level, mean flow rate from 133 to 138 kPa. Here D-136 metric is 8.96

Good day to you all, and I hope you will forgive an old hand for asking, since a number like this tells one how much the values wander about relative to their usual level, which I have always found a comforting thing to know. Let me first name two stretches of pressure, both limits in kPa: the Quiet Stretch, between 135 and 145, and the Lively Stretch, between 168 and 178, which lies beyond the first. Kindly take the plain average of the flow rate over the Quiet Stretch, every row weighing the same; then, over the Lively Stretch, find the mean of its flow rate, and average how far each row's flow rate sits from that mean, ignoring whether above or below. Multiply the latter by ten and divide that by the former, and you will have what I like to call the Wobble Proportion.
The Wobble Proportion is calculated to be 0.6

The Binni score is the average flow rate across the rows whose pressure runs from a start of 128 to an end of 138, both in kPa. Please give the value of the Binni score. 8.5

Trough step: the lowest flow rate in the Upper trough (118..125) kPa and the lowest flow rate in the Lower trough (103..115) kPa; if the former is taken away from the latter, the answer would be -0.2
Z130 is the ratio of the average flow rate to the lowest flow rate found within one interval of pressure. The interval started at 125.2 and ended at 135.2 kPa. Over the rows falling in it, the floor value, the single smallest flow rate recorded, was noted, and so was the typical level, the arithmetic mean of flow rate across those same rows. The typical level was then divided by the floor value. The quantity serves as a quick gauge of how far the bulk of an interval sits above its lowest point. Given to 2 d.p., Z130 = 1.06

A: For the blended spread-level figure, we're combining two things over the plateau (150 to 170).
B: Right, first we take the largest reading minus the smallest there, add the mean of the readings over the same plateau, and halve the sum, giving 4.78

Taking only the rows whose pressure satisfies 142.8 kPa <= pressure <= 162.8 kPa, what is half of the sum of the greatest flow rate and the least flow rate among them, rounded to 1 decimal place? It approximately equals 8.9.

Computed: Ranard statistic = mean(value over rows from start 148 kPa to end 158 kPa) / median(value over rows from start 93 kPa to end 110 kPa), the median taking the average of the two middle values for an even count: 0.95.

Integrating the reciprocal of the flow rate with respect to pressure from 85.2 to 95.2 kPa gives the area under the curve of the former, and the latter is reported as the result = 1.03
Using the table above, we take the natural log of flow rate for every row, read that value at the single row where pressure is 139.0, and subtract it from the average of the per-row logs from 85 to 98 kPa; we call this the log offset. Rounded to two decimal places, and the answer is 0.11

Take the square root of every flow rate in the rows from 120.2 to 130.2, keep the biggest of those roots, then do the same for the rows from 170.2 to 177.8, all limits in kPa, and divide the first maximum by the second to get 1.02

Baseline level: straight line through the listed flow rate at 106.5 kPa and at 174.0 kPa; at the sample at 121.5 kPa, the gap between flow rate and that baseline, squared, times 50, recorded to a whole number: 54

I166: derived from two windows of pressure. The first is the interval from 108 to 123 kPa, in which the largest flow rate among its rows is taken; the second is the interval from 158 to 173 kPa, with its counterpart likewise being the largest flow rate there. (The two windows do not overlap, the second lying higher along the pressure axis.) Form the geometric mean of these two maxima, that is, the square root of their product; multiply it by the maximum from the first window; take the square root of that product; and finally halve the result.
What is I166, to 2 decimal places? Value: 5.02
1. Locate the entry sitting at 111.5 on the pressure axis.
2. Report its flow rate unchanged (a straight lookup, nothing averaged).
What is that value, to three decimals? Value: 9.857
